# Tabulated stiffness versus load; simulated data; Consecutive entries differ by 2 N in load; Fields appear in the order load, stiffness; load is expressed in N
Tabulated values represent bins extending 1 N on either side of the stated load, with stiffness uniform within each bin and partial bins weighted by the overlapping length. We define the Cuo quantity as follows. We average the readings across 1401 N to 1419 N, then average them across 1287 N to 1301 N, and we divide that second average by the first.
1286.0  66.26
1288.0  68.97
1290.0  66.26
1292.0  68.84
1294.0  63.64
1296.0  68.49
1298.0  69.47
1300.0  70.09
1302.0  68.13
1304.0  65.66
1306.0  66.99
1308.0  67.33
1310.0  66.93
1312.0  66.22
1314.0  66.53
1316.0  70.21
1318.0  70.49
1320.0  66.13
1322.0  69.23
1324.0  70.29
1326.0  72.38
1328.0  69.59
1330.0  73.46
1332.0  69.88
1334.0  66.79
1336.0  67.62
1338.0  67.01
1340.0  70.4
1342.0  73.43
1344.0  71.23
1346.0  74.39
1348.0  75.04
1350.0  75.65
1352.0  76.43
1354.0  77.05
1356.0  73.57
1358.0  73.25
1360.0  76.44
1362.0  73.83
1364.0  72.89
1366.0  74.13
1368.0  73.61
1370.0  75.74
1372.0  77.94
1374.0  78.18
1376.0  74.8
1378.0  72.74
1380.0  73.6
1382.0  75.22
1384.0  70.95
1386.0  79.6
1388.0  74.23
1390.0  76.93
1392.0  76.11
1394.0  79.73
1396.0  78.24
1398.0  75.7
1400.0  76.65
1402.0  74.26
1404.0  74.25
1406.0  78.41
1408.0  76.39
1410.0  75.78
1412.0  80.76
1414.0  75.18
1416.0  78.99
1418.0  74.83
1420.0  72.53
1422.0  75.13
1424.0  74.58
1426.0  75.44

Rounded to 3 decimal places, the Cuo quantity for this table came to 0.888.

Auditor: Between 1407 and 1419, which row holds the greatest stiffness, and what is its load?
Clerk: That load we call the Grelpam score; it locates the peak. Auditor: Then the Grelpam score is 1412.0 N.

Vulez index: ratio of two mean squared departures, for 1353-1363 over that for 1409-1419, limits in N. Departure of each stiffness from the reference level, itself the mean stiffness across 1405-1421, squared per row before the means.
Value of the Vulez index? 1.0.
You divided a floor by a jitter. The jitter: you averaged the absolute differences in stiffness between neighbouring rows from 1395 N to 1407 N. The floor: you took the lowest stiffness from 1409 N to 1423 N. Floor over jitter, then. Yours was 36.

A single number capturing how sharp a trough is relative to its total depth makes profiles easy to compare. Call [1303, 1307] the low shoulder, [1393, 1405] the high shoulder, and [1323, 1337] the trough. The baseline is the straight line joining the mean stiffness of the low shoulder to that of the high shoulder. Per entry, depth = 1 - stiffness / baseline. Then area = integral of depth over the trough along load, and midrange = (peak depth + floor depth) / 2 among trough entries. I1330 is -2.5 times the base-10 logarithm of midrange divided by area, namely 2.98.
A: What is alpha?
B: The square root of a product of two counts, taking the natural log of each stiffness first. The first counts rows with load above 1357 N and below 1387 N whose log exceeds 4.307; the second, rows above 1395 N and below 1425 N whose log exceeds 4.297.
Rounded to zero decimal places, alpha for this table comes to 10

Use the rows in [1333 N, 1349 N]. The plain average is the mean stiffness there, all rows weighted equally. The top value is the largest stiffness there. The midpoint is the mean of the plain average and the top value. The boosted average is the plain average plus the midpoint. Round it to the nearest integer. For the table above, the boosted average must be 144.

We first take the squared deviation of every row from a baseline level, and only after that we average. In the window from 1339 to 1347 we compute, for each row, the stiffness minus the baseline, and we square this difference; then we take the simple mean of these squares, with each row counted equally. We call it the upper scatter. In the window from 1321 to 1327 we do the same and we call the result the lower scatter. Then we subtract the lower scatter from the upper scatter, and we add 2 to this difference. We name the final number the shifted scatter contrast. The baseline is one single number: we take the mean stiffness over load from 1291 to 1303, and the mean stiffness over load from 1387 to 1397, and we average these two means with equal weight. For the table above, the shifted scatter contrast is -0.9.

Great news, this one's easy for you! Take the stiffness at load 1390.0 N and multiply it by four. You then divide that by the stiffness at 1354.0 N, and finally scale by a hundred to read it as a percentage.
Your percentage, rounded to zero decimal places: 399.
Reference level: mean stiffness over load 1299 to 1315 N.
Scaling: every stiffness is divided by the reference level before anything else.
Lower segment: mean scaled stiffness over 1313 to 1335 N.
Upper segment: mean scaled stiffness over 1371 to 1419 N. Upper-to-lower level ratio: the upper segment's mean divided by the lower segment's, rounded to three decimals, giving 1.096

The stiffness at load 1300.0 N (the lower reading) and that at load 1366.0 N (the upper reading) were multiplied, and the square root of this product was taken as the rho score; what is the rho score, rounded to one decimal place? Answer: 72.1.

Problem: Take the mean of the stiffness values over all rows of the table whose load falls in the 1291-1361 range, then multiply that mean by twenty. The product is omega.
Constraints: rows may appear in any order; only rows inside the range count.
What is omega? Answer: 1405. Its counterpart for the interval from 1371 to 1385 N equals 1496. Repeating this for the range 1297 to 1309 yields 1359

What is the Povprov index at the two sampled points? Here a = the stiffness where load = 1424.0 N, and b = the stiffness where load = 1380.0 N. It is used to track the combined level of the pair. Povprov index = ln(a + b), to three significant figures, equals 5.00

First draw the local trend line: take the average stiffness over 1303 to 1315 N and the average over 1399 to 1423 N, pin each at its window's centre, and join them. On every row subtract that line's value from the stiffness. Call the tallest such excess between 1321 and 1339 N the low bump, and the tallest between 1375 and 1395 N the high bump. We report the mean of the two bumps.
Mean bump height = 5.36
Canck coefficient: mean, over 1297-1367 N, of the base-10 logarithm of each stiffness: 1.85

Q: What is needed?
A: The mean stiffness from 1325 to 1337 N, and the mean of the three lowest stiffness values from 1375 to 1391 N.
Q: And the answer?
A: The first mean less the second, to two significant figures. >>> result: -2.5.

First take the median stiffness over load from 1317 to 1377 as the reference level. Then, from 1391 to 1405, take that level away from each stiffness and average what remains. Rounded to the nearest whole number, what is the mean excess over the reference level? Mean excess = 3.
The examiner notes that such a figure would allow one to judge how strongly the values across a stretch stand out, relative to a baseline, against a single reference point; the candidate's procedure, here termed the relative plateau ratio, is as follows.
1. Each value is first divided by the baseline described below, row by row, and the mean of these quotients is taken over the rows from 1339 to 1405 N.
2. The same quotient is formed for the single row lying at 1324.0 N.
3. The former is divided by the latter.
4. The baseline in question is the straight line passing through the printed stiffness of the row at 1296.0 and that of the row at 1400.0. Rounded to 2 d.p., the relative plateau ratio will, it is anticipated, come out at 1.01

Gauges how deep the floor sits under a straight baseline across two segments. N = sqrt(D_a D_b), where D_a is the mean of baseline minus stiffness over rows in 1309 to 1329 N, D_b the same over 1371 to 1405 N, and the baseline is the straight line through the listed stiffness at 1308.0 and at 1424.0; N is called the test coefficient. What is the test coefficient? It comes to 1.7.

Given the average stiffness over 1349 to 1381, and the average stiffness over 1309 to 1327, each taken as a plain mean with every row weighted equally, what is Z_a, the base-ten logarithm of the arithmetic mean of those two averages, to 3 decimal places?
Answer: 1.856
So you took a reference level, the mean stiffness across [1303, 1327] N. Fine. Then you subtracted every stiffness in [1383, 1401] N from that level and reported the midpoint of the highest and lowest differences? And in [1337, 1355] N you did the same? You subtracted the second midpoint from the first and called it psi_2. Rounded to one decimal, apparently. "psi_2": -3.3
